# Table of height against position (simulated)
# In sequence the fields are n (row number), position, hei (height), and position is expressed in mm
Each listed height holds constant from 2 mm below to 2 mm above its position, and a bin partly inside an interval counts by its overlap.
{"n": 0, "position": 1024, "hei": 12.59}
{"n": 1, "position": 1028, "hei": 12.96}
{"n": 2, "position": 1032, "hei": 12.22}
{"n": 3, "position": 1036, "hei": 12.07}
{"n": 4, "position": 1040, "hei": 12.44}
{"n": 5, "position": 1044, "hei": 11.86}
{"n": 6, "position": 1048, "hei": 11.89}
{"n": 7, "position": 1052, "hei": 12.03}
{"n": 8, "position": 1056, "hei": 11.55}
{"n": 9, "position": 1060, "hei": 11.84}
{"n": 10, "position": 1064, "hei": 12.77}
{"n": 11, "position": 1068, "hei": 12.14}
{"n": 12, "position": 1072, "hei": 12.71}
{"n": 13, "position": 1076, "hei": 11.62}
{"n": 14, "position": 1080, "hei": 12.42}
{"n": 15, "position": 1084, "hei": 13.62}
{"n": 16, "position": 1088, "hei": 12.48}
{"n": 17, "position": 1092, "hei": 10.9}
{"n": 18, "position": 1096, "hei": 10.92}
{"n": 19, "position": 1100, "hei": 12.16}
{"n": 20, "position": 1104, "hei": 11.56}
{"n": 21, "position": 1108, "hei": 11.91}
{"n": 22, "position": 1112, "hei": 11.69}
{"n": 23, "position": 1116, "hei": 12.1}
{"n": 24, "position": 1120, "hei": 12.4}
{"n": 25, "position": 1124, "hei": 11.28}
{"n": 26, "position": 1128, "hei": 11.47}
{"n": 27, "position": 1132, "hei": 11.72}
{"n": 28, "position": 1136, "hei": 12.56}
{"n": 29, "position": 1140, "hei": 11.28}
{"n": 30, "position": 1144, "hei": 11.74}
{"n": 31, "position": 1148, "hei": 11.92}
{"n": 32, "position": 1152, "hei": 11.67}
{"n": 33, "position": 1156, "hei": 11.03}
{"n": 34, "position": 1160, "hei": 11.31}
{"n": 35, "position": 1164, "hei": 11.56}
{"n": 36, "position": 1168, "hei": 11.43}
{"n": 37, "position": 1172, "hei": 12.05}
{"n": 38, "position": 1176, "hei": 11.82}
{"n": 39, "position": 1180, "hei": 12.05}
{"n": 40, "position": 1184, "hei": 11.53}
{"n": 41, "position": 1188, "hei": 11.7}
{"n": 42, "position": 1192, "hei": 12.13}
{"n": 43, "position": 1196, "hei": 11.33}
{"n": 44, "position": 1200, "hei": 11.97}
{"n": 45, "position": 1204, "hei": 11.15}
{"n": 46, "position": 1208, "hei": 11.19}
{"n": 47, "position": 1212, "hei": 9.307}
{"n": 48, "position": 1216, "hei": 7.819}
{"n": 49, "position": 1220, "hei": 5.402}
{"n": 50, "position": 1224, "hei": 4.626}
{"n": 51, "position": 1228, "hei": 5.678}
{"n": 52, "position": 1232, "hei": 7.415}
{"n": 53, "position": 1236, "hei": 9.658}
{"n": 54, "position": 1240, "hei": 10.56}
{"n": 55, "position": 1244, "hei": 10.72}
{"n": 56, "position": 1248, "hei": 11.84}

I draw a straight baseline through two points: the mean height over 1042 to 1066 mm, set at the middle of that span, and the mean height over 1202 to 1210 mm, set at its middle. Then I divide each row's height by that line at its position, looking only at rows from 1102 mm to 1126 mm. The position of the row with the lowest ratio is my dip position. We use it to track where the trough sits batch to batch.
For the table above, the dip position 1124 mm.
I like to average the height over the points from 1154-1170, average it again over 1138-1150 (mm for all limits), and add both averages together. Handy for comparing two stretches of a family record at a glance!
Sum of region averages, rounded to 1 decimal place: 23.0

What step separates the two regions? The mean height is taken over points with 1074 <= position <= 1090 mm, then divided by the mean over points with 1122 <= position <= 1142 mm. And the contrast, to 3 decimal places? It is 1.075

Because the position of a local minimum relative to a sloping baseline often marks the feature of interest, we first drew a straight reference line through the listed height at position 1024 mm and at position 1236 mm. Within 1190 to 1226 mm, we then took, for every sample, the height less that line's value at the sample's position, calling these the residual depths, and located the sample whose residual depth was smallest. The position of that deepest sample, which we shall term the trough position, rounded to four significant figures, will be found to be 1224 mm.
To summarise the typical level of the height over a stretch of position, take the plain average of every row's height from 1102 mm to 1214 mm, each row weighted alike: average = 11.6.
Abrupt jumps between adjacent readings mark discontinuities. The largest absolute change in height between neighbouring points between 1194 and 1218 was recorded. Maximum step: 1.9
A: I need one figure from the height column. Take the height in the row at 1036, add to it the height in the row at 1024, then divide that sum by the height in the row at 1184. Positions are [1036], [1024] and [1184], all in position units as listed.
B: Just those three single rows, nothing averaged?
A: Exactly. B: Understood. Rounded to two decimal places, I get 2.14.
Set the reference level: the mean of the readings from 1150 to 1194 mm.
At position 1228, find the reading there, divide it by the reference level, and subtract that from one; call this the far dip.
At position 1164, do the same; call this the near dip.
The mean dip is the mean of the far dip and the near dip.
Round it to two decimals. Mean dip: 0.26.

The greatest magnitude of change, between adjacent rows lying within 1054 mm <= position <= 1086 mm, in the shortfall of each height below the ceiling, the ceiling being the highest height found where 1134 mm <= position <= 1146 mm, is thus 1.2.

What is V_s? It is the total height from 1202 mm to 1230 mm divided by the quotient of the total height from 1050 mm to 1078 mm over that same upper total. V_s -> 36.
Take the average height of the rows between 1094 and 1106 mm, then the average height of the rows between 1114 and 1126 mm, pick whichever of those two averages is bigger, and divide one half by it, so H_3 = 0.0419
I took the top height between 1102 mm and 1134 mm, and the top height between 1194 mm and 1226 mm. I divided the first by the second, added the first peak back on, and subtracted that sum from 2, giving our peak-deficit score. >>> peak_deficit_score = -11.4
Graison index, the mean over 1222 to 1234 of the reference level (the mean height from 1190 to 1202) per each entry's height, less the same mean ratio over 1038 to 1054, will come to 1.1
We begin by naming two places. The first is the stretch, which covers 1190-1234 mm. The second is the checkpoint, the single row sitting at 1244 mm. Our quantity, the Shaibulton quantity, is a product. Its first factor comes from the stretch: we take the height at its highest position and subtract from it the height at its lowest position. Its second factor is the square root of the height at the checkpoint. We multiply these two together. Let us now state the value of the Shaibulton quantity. -15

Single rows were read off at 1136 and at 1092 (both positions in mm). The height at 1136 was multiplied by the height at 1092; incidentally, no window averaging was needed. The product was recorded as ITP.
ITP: 137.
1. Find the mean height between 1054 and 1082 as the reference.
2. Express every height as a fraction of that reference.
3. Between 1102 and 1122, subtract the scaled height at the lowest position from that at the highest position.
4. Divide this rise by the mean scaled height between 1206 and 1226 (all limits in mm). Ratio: 0.11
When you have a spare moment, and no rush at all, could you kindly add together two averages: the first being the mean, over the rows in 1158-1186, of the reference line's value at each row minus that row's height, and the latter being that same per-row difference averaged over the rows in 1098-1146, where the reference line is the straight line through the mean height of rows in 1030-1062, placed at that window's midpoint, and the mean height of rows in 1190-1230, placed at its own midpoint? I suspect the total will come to -3.1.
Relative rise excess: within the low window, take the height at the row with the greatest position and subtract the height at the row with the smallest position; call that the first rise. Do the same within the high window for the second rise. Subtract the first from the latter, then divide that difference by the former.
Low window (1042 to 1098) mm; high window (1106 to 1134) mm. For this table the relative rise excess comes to -0.8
